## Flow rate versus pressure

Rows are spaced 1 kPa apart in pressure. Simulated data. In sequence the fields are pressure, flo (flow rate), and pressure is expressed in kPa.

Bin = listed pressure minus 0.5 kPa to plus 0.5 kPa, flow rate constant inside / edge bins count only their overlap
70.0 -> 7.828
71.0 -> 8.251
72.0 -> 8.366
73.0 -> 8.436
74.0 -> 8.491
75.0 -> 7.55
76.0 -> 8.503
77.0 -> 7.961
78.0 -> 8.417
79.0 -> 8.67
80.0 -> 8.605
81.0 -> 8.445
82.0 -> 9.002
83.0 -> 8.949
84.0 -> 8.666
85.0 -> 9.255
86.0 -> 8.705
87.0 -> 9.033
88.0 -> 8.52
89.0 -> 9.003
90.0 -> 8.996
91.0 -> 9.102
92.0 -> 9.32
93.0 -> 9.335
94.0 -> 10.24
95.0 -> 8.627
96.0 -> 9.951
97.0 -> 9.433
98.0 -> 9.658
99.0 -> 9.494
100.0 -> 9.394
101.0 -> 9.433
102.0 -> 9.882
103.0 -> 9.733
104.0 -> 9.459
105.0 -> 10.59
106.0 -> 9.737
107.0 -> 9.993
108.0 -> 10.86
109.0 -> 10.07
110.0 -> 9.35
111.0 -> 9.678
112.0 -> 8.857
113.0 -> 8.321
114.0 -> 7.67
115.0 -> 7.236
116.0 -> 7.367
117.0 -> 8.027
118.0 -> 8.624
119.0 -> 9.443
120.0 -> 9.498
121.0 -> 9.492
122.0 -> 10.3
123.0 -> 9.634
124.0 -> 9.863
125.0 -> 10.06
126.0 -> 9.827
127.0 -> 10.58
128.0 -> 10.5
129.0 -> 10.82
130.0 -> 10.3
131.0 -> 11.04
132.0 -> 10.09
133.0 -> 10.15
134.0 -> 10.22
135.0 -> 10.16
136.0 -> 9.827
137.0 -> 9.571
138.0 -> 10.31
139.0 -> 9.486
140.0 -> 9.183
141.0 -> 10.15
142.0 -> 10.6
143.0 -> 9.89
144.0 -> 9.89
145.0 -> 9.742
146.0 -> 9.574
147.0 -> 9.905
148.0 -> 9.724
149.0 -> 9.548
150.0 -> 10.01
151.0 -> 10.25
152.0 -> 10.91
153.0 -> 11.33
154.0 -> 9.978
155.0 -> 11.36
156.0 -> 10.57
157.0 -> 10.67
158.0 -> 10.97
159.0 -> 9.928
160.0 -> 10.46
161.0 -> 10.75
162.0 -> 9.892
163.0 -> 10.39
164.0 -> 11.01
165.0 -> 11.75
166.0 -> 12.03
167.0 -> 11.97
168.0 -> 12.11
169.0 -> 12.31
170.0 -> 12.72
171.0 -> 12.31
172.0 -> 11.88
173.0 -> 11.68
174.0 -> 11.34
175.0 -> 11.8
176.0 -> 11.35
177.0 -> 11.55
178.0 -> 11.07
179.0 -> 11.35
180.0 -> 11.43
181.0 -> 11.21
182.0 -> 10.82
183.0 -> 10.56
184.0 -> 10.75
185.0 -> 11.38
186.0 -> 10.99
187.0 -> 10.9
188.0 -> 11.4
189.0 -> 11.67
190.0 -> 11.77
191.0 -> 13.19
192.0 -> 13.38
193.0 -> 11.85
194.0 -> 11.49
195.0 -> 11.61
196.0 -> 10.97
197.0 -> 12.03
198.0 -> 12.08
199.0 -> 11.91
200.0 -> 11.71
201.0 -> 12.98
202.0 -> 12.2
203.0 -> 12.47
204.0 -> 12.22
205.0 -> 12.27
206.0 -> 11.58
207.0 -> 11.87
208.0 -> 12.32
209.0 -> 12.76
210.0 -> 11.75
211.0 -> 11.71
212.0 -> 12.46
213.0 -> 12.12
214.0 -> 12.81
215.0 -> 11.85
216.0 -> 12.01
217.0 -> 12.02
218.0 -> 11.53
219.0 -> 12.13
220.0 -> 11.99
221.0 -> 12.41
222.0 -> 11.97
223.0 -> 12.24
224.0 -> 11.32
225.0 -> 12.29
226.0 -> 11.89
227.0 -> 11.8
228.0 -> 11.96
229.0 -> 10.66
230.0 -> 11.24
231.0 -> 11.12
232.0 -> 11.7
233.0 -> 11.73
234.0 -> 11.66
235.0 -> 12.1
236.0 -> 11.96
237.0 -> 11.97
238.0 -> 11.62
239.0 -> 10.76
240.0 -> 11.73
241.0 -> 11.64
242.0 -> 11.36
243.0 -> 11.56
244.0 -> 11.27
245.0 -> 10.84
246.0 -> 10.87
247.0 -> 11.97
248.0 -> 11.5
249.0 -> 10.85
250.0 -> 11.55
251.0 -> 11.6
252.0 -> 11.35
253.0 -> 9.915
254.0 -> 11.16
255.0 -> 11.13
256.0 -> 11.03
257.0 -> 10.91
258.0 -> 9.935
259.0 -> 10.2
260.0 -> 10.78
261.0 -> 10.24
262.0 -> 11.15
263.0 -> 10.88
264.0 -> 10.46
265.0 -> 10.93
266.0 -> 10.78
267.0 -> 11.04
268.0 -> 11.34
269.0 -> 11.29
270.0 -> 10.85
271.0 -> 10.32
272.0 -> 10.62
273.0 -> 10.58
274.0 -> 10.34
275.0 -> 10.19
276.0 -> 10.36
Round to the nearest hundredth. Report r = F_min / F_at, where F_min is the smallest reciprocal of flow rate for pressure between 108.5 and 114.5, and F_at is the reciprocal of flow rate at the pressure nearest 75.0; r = 0.75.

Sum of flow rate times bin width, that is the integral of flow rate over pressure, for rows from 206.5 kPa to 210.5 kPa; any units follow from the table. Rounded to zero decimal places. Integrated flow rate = 49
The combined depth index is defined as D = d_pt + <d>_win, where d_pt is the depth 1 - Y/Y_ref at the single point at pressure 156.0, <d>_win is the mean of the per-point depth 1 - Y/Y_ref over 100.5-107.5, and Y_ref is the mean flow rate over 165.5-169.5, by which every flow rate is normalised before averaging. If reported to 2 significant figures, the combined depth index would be 0.31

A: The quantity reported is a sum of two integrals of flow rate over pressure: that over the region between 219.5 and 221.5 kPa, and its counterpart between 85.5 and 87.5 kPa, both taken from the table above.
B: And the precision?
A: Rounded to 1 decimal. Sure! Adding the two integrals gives 42.1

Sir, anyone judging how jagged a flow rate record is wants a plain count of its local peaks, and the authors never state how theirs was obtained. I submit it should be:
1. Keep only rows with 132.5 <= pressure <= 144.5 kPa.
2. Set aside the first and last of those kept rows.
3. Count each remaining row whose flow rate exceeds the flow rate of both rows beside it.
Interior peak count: 3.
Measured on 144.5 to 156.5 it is 3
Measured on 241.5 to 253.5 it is 3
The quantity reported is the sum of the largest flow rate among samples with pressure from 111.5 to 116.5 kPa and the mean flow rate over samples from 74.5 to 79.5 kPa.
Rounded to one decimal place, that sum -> 17.1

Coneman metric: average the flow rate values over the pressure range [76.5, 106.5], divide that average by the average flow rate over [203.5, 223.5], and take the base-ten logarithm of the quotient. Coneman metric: -0.12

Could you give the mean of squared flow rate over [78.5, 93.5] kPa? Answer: 79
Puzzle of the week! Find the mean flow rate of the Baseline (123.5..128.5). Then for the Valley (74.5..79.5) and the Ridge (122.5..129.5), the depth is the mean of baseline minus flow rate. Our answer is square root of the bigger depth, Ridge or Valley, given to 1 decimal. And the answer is 1.4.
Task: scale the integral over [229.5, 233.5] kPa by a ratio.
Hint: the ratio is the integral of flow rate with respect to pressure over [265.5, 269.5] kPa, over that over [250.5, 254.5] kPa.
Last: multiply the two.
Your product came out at 46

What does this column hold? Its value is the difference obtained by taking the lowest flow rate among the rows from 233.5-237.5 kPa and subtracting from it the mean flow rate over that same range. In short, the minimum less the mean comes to -0.26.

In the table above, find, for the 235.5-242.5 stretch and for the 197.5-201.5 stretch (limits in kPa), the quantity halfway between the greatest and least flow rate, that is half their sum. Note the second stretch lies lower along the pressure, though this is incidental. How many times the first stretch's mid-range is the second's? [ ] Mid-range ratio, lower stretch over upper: 1.09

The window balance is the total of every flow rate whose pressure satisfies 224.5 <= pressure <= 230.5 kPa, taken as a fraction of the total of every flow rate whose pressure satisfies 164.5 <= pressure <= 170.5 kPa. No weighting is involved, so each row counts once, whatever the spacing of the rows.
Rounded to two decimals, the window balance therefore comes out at 0.96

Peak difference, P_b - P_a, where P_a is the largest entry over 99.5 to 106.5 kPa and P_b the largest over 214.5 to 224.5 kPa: 1.8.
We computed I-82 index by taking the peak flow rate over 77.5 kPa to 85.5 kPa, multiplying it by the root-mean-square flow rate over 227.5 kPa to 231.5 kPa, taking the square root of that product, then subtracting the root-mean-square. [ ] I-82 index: -1.0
